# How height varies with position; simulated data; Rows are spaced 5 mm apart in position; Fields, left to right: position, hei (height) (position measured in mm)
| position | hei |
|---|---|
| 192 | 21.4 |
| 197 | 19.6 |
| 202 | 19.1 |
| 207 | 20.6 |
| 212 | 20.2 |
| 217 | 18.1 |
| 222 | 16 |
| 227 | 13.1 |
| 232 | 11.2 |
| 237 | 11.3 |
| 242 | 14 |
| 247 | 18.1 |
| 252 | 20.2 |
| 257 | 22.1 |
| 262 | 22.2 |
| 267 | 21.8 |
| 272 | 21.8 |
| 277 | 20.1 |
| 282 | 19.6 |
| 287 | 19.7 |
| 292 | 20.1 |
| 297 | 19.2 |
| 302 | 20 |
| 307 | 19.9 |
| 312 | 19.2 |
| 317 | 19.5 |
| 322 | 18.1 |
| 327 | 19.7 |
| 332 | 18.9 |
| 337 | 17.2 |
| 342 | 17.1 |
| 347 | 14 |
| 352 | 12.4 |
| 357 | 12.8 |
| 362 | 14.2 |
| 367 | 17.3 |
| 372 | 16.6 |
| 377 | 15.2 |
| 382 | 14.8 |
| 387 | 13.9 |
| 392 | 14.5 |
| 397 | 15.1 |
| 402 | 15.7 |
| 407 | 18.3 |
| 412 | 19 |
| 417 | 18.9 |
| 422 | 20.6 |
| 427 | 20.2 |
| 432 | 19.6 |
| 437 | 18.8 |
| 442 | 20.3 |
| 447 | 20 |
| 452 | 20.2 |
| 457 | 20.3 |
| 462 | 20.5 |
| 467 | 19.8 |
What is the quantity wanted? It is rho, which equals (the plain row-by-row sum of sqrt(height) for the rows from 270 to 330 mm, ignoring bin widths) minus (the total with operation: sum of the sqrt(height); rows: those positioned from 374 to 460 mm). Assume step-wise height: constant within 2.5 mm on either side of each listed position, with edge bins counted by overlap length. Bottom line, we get -19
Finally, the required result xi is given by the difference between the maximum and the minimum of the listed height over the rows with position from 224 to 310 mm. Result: 11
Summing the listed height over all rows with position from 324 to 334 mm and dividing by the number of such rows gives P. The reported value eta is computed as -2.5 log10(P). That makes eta -3.21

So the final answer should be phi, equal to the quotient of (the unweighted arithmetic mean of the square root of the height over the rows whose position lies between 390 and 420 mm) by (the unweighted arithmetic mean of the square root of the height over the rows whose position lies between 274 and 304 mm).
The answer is 0.92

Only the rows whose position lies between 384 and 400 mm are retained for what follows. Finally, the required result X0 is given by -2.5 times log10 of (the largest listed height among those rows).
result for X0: -2.95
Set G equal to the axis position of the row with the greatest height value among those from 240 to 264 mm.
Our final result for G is 262 mm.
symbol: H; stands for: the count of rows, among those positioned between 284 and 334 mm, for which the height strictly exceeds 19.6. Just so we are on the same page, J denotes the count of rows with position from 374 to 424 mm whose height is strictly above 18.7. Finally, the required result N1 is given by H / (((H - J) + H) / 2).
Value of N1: 1.4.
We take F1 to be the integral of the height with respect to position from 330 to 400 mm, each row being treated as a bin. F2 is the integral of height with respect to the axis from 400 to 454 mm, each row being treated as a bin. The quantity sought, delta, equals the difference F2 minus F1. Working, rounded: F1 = 1068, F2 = 1040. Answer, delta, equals -28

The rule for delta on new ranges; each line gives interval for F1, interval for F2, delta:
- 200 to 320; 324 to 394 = -1140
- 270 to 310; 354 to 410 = 57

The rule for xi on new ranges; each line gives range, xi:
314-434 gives 8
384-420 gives 5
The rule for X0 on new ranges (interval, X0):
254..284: -3.37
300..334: -3.25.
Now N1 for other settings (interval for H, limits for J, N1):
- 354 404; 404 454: 0.0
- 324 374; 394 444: -0.4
